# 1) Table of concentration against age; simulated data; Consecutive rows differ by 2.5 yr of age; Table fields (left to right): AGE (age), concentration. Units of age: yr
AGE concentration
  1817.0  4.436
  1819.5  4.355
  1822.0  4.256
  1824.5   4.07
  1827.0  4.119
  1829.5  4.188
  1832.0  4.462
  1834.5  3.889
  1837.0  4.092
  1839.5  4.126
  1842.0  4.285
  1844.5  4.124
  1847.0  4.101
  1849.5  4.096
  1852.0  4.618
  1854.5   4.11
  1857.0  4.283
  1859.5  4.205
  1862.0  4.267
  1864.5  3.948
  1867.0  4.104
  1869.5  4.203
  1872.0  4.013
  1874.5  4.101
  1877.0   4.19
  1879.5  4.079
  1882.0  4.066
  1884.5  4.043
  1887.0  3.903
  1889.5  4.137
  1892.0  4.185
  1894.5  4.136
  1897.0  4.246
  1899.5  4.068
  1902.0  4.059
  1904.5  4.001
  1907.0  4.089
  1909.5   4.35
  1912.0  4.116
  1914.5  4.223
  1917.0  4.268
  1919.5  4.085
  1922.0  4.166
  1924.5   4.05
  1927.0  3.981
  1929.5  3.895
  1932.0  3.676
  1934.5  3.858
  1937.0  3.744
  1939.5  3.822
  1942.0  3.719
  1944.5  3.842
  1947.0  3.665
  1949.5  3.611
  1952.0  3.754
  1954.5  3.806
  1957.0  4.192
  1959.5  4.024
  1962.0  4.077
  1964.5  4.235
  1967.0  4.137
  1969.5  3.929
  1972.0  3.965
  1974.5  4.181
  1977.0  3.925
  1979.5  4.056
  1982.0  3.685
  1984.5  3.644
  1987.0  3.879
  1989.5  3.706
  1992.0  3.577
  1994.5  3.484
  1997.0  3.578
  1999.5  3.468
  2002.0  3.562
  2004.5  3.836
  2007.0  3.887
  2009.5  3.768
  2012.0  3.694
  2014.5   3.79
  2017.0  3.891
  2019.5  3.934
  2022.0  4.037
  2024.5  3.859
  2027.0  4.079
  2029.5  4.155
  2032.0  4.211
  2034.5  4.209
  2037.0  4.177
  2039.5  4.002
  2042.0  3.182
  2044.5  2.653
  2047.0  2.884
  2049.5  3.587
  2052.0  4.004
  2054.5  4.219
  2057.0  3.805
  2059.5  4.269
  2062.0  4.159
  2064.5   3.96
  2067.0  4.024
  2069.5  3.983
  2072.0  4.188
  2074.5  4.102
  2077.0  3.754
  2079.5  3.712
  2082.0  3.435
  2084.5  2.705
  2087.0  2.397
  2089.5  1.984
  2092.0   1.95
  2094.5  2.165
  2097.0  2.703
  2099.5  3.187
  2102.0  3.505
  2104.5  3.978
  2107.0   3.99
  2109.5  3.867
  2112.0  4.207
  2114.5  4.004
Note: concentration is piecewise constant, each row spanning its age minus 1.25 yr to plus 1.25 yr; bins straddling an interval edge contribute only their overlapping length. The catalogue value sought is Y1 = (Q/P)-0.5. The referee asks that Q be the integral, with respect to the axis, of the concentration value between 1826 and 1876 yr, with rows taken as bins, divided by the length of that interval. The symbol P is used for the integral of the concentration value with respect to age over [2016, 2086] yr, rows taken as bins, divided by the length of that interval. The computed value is 0.59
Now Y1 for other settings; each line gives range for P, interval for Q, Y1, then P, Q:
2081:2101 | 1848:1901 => 1.11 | 2.57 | 4.1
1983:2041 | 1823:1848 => 0.58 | 3.84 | 4.1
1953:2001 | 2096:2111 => 0.42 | 3.87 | 3.6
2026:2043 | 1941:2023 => 0.46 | 4.01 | 3.8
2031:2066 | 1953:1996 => 0.53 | 3.81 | 3.9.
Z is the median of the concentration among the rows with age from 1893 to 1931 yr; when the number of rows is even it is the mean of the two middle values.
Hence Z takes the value 4.09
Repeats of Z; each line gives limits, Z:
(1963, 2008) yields 3.86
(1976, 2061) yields 3.85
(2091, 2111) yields 3.35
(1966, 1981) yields 4.01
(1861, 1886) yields 4.09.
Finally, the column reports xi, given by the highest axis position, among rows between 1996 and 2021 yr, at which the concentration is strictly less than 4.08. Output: 2019.5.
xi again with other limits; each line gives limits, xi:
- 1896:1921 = 1904.5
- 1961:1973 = 1972.0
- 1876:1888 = 1887.0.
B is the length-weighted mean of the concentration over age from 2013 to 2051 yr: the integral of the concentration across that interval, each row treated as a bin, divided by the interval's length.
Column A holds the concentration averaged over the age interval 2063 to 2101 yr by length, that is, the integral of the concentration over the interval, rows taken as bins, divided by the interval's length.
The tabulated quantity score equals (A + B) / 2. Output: 3.50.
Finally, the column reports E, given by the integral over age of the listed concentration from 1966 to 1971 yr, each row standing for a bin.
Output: 20.1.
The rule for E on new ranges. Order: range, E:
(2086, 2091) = 10.8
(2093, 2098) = 12.0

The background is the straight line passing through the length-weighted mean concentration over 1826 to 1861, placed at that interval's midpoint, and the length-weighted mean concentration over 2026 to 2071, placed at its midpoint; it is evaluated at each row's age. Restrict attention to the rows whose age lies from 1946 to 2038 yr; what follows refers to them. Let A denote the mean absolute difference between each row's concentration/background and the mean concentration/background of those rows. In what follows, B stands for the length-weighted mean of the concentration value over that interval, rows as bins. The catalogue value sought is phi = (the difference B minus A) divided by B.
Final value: 0.987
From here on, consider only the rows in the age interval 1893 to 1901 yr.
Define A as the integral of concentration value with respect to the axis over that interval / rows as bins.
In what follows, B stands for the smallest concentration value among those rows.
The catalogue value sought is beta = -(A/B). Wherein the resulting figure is -8.2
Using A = 33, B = 4.068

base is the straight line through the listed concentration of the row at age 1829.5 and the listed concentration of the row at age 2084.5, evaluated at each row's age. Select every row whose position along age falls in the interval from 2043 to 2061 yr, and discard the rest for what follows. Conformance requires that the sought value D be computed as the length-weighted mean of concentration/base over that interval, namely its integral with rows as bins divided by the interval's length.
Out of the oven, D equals 1.26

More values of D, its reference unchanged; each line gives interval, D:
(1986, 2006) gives 1.13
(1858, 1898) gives 1.05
